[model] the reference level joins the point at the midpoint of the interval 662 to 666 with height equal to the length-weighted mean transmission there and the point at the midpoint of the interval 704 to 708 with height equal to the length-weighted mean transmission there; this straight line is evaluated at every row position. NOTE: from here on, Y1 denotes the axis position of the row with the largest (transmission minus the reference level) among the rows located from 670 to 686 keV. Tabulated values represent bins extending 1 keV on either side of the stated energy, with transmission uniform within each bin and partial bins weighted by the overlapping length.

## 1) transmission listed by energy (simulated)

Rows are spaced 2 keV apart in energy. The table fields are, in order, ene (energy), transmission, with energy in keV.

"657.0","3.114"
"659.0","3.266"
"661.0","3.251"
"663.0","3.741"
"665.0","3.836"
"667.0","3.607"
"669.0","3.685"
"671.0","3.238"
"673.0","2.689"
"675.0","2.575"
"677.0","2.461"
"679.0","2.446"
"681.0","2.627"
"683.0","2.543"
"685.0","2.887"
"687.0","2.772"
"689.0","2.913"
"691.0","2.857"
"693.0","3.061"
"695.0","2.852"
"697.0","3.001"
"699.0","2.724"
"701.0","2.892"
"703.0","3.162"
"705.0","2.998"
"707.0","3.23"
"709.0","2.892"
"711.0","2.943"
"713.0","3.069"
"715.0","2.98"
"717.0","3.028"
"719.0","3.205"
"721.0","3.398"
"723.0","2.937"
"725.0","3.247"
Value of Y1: 671.0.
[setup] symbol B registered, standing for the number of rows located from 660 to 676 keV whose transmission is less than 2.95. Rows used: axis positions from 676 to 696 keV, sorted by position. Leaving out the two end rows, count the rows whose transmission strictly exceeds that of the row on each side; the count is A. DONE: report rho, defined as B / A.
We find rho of 0.5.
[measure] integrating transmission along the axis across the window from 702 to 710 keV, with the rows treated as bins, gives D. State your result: 24.6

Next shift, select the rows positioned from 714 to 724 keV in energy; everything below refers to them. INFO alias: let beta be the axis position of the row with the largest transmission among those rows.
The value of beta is 721.0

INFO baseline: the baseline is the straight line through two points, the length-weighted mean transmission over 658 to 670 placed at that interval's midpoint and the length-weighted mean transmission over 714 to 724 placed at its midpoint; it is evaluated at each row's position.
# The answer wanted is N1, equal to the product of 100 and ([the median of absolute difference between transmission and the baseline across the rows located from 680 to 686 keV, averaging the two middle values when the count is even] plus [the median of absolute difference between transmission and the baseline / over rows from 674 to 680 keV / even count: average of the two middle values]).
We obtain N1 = 179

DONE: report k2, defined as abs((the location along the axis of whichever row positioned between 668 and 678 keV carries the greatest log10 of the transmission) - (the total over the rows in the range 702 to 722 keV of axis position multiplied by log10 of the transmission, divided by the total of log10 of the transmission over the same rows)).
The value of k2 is 43.1 keV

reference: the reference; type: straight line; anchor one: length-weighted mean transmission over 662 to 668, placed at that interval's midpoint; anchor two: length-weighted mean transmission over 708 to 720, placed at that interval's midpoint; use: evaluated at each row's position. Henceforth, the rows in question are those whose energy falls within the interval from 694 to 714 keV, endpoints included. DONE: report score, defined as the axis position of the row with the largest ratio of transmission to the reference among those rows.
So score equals 707.0 keV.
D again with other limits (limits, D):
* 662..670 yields 29.7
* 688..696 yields 23.4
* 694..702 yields 22.9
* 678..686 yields 21.0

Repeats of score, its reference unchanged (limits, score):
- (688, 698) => 693.0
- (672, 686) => 685.0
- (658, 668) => 665.0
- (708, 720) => 719.0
